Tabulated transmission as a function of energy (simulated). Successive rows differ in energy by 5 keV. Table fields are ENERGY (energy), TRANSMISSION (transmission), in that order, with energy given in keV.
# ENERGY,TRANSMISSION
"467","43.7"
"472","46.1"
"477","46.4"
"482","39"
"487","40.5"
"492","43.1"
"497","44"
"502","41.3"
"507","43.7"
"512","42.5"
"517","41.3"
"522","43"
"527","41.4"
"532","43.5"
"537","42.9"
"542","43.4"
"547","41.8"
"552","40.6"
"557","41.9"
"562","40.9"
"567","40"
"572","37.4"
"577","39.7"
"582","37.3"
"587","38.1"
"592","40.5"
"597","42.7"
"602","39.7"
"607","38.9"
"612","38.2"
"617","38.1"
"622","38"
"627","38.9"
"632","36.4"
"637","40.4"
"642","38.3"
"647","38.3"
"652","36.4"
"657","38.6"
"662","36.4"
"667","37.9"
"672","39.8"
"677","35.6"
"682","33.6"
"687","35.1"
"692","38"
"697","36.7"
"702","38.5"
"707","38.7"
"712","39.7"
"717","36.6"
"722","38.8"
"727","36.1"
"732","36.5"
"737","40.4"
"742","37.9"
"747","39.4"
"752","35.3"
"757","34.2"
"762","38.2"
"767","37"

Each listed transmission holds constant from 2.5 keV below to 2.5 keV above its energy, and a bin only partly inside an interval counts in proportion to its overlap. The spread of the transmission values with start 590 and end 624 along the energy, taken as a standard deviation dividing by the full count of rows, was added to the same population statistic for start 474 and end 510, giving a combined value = 3.9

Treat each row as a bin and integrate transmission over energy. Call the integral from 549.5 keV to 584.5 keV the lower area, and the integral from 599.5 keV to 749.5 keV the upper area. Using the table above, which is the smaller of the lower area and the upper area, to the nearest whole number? 1389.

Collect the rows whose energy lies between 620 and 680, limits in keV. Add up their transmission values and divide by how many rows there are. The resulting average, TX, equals 37.9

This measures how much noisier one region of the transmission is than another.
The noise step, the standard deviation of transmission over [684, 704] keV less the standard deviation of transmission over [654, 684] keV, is -0.7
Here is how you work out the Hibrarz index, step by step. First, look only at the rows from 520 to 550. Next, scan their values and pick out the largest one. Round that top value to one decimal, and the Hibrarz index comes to 43.5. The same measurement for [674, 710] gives 38.7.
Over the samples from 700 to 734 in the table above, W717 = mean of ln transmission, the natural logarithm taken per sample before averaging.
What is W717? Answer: 3.63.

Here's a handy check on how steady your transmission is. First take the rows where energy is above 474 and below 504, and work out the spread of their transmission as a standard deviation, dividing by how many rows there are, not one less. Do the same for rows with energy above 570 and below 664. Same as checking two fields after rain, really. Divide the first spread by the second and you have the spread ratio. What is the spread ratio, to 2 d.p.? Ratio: 1.58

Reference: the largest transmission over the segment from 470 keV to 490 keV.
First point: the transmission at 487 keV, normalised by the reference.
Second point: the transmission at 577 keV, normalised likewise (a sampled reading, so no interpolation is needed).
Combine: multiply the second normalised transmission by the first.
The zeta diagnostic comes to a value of 0.75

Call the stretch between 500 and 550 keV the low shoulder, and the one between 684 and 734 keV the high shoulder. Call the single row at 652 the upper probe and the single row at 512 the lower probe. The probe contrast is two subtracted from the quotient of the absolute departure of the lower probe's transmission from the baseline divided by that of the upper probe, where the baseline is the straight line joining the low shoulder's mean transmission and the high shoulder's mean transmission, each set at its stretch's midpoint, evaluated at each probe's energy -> -1.9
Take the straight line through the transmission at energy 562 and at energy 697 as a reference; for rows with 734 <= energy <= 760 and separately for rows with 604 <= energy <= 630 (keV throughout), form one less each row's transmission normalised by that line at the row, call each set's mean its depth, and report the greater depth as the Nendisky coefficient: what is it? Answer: 0.020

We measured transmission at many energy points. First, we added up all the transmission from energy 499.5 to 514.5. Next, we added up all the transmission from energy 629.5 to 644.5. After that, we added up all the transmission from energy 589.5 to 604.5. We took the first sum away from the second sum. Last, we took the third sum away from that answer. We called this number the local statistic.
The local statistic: -135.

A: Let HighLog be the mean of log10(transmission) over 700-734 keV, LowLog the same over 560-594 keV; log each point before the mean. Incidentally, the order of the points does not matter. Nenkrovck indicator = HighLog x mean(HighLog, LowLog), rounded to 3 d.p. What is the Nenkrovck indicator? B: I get 2.501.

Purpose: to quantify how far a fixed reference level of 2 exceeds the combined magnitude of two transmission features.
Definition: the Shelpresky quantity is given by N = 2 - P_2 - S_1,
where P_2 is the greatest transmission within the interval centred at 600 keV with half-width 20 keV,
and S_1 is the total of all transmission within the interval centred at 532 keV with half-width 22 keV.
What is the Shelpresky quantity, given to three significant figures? -421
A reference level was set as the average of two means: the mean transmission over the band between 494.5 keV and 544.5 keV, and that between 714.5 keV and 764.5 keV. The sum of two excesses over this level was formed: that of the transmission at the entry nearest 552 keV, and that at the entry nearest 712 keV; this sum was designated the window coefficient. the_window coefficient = 0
